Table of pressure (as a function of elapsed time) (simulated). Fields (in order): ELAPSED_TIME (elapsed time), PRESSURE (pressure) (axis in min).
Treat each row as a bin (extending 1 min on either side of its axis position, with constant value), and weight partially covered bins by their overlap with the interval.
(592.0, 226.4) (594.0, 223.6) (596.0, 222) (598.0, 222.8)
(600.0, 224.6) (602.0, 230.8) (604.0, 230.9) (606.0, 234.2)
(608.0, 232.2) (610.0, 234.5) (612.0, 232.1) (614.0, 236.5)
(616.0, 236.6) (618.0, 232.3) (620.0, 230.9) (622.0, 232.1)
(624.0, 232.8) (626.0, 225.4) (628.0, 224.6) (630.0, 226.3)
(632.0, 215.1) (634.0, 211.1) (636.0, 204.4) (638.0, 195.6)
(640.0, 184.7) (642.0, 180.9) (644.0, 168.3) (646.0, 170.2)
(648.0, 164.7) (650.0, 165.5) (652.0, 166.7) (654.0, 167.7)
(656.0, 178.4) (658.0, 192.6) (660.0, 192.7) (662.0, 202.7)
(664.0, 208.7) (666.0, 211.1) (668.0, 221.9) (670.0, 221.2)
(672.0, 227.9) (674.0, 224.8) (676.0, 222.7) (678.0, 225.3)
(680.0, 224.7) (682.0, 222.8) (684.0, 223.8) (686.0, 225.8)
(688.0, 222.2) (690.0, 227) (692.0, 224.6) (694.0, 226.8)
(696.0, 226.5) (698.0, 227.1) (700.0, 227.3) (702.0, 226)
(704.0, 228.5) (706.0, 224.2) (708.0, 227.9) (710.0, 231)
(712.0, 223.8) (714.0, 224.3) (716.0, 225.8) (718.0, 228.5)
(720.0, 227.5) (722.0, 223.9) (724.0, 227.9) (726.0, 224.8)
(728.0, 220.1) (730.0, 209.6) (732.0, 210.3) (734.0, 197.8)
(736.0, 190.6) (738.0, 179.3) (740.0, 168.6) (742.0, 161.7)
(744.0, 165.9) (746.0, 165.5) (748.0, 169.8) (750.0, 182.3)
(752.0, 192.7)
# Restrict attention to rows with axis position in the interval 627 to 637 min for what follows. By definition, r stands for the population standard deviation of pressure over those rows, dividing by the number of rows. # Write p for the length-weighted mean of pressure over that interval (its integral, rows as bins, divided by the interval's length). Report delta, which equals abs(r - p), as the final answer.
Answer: 208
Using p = 216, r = 8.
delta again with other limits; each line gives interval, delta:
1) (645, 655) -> 165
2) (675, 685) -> 223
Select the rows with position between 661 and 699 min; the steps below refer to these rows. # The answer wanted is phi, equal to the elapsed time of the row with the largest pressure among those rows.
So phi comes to 672.0 min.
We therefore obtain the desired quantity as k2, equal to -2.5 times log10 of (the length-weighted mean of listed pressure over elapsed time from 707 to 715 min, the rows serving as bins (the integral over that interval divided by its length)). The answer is -5.89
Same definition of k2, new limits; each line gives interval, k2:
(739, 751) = -5.57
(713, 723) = -5.89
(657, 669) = -5.78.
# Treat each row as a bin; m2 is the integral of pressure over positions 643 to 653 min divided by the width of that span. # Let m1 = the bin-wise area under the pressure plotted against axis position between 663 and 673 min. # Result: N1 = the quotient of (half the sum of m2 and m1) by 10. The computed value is 117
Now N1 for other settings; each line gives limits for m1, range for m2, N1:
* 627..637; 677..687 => 119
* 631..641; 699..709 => 112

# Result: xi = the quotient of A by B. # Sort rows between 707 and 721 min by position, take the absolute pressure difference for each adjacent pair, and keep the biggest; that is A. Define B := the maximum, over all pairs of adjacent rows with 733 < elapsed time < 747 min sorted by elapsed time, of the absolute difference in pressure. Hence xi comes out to 0.6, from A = 7.2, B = 11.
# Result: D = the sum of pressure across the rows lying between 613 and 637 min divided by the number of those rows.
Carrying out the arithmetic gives 226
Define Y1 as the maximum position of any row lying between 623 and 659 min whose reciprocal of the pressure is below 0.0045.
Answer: 630.0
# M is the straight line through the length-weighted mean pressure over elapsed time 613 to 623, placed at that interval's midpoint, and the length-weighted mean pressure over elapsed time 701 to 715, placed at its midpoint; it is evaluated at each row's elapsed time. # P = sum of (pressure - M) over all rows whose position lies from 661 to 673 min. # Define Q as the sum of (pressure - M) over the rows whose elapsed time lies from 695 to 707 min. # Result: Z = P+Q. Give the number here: -88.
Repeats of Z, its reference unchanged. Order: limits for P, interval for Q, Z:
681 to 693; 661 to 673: -108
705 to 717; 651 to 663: -283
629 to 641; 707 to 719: -152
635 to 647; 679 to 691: -311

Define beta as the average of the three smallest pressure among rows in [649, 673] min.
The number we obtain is 167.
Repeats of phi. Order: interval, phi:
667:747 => 710.0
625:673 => 672.0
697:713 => 710.0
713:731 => 718.0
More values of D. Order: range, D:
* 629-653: 188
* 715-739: 214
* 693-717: 227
